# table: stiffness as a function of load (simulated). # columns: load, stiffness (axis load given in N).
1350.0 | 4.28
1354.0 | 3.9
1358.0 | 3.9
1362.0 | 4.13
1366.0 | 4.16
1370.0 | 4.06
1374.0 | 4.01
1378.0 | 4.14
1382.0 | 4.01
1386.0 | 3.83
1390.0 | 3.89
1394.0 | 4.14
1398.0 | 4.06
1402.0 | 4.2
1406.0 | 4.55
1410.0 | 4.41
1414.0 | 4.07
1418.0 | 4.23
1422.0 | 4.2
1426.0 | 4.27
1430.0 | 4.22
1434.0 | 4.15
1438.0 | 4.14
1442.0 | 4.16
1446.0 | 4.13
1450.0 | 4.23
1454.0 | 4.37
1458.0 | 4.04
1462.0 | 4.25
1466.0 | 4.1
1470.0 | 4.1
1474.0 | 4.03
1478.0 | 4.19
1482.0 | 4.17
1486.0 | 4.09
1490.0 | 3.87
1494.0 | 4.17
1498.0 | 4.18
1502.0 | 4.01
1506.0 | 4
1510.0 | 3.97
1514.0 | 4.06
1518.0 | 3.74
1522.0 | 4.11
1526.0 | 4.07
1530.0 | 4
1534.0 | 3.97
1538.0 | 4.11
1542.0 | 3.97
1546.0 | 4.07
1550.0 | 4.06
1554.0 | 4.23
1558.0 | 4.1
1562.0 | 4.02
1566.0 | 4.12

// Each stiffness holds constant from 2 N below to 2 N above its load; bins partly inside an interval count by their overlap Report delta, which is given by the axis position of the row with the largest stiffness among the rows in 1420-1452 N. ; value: 1426.0 N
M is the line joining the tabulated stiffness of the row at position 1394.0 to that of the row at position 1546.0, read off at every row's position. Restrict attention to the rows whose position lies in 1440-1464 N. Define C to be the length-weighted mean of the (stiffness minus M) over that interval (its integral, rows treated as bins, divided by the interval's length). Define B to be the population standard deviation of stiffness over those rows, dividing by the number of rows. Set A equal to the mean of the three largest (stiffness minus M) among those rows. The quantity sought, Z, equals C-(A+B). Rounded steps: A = 0.172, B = 0.104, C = 0.08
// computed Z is -0.192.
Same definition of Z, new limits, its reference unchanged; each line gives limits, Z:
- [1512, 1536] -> -0.208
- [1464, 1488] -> -0.093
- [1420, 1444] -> -0.083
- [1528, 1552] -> -0.105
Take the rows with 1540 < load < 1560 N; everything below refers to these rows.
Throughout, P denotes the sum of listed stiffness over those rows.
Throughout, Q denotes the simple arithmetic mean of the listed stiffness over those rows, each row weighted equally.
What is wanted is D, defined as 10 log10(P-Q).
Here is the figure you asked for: 12.13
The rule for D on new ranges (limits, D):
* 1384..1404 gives 12.07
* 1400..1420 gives 12.35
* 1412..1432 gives 12.25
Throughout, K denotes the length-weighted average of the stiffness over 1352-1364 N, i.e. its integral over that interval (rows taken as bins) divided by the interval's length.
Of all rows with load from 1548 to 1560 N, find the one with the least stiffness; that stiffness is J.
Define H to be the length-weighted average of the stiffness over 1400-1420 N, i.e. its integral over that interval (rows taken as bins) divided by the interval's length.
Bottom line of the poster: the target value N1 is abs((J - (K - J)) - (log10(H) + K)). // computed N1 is 0.47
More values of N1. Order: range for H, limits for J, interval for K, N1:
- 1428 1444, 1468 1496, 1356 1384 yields 1.00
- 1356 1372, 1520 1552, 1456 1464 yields 0.96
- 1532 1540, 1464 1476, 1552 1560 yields 0.88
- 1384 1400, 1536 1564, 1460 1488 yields 0.93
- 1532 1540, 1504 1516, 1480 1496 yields 0.82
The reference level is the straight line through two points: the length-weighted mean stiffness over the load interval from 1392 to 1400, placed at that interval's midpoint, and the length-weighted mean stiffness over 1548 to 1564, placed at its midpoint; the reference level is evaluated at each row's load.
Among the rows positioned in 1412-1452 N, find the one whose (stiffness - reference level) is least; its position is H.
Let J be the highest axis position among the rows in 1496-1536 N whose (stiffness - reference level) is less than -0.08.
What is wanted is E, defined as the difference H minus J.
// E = -120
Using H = 1414.0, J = 1534.0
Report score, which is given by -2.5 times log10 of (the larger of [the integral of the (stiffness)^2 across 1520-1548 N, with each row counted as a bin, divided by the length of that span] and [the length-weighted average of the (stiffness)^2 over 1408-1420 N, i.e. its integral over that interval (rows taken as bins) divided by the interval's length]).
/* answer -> -3.14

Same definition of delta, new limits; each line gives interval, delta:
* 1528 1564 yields 1554.0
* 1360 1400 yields 1366.0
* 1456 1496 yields 1462.0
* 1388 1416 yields 1406.0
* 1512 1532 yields 1522.0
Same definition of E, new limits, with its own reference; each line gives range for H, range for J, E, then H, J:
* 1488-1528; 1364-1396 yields 128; 1518.0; 1390.0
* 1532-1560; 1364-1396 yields 152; 1542.0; 1390.0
